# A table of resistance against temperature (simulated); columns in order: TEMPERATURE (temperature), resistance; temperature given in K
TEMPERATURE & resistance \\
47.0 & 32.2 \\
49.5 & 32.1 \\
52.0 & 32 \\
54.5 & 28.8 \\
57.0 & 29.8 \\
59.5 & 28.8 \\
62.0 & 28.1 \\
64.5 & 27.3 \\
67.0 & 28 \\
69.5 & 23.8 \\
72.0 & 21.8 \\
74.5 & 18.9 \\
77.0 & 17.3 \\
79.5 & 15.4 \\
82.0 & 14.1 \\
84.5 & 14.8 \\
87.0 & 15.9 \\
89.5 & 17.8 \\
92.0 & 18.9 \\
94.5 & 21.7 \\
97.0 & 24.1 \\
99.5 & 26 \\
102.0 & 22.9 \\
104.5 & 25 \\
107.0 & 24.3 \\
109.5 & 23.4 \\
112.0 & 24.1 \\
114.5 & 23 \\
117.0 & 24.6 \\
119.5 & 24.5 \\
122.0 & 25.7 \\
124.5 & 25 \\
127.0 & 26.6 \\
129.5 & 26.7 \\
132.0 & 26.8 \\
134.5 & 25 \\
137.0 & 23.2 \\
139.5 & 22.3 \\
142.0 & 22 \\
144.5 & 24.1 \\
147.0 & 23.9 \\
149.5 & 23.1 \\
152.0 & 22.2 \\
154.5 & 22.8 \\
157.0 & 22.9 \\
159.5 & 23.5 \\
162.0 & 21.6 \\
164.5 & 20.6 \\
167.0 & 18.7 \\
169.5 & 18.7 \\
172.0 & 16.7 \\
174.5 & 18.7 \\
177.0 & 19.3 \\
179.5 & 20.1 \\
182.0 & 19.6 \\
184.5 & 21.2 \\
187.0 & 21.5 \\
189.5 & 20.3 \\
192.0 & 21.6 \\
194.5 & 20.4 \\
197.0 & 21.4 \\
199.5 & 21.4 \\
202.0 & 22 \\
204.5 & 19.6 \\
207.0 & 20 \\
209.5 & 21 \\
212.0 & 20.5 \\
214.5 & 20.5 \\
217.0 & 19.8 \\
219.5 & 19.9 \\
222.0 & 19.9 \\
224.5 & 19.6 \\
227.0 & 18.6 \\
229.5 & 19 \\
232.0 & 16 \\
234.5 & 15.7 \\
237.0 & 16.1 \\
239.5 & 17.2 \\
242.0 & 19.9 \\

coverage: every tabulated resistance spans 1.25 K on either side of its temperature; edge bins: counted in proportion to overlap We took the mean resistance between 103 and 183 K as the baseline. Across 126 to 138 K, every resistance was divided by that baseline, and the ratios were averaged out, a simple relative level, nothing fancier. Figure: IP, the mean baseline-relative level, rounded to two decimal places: 1.13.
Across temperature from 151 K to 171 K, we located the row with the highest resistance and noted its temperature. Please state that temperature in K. 159.5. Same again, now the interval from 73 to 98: 97.0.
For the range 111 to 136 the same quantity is 132.0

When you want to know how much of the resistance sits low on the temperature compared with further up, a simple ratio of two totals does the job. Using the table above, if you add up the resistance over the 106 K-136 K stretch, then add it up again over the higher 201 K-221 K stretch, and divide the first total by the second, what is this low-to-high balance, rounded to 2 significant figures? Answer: 1.8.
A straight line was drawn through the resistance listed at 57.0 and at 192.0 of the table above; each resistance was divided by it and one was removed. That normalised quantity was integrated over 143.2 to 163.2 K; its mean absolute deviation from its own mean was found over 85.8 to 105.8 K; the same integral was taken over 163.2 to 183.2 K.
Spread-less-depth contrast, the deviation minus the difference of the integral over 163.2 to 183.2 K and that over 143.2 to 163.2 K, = 2.6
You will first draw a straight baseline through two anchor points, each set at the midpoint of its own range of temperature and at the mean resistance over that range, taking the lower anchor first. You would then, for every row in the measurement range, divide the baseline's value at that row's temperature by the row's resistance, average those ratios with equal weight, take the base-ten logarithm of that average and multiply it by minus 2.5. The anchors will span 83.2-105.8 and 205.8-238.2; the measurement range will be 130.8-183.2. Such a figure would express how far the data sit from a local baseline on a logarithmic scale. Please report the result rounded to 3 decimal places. 0.081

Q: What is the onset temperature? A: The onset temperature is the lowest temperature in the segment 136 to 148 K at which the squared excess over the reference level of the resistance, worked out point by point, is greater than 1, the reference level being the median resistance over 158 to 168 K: 137.0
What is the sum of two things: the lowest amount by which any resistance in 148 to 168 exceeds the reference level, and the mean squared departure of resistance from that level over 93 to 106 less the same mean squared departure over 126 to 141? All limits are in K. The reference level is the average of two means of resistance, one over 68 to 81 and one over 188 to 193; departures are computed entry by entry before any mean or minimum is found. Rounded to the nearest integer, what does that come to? -12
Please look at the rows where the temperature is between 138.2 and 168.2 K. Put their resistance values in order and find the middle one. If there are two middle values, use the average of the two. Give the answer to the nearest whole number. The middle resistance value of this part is 23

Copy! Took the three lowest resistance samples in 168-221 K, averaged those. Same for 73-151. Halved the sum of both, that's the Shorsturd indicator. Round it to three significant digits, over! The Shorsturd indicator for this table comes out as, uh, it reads 16.4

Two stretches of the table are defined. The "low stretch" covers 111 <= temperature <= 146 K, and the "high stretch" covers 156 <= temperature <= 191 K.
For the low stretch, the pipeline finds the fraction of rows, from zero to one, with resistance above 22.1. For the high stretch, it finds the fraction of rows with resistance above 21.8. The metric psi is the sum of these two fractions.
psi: 1.1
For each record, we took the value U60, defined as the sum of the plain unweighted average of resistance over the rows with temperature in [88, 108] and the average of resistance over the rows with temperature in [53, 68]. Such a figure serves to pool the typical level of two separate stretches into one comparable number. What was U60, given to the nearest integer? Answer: 51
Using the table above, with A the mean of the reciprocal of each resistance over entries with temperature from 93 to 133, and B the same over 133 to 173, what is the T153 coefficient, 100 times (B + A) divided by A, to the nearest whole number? 213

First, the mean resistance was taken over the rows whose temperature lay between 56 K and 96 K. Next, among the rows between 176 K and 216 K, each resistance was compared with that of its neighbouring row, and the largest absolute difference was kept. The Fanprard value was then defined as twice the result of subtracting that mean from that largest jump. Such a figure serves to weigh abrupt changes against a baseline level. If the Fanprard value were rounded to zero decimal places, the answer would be -38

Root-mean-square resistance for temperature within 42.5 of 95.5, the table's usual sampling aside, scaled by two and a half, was 59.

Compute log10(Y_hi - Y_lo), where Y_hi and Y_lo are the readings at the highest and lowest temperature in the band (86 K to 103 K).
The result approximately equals 0.85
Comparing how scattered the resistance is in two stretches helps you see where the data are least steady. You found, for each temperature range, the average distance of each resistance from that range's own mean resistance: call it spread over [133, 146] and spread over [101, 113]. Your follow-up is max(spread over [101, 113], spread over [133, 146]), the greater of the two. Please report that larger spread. 1.0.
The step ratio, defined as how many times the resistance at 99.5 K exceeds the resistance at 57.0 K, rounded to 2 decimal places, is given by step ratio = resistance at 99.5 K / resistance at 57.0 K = 0.87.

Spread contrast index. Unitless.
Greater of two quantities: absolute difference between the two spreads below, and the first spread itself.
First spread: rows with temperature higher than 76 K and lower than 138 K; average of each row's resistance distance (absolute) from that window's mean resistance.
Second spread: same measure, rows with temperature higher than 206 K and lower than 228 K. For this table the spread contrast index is 3.4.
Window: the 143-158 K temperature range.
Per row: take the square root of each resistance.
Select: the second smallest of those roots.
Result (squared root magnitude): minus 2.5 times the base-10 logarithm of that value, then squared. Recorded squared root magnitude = 2.88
